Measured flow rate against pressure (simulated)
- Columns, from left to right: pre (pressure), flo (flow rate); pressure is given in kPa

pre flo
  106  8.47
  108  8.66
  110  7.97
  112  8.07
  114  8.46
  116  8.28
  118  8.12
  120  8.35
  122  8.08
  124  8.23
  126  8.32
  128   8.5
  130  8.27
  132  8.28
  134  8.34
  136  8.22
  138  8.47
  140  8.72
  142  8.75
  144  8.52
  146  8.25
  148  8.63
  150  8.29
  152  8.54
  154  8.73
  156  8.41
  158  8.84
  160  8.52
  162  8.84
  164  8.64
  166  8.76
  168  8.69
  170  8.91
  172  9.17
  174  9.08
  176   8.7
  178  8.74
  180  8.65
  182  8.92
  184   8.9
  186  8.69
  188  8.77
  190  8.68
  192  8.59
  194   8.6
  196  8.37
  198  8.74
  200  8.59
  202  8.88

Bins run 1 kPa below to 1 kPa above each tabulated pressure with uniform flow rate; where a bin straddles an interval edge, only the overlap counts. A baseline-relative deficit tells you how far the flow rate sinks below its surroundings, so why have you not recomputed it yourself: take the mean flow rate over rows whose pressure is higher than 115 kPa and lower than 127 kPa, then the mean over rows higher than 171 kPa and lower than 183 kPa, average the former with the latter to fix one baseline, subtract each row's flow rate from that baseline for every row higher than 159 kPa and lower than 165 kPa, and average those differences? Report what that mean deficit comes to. -0.11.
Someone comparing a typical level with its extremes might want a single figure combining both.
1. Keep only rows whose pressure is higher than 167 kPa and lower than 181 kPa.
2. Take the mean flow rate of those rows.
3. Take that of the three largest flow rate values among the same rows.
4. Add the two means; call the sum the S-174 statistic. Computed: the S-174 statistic 17.9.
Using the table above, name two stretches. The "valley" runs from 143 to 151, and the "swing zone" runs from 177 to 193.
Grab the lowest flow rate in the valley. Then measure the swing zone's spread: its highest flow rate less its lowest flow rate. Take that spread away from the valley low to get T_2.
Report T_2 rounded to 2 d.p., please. 7.92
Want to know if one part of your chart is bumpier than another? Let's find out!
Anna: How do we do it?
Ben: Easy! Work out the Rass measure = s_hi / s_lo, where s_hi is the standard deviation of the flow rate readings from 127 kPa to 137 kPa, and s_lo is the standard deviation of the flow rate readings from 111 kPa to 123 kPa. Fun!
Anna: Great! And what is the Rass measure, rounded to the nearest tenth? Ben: 0.7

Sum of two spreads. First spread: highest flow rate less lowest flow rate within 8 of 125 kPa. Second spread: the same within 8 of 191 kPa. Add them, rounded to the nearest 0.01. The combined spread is 0.95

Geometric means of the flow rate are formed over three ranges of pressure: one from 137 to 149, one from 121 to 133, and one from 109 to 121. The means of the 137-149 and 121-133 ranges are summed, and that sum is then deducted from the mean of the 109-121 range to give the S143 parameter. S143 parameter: -8.63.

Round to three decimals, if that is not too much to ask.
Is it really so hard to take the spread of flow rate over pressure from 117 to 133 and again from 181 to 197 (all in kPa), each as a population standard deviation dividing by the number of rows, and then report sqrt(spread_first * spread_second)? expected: 0.144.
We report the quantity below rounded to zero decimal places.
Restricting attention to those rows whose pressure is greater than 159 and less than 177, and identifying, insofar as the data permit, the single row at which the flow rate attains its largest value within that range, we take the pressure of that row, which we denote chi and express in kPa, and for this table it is 172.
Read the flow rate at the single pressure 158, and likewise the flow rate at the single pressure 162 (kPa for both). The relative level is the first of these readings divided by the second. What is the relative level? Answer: 1.000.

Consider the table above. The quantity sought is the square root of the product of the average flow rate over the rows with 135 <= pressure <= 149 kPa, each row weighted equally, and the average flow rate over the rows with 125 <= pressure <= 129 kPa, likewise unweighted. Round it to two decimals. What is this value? 8.46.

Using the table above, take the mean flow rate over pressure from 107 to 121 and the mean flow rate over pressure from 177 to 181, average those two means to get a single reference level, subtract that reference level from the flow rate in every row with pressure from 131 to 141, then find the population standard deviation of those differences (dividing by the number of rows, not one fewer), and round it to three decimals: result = 0.177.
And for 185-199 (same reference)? 0.124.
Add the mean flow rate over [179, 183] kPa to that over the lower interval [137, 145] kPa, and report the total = 17.4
